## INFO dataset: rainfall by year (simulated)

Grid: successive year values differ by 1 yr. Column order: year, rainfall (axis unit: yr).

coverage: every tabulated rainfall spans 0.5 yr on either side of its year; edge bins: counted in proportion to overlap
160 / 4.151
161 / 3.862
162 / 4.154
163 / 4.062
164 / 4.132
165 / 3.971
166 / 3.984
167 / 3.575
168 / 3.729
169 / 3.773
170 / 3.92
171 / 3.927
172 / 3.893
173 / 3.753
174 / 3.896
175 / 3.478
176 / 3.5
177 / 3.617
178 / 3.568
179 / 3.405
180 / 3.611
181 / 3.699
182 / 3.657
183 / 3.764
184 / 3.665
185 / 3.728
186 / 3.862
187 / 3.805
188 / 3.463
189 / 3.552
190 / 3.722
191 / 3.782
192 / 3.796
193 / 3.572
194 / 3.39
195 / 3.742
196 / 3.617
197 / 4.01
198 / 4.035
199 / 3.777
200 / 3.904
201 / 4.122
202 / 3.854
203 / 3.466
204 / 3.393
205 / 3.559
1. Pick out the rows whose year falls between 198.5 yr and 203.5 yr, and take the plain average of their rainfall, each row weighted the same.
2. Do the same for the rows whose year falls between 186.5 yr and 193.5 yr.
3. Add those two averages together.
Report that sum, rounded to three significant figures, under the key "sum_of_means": 7.49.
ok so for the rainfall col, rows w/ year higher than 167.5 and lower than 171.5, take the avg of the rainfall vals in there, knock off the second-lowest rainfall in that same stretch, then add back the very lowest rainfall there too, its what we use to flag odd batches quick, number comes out 3.79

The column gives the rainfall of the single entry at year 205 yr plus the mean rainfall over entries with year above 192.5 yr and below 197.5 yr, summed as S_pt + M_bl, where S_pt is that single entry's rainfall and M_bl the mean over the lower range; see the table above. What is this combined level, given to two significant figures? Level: 7.2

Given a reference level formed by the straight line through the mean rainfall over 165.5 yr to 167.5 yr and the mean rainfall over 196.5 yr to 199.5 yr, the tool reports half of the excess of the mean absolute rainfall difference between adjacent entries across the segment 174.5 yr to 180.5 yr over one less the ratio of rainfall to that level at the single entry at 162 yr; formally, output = 0.109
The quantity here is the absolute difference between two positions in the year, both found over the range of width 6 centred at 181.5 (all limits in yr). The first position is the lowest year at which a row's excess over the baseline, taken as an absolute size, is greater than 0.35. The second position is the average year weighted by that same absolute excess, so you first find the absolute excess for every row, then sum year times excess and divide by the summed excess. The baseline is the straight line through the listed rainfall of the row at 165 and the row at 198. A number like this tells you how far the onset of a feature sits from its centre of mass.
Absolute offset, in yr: 2.1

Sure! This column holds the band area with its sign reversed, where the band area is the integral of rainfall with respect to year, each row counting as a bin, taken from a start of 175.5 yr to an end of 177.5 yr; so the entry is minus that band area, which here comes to -7.12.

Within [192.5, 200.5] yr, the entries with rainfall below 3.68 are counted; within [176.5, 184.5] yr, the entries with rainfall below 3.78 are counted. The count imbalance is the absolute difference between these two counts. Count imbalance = 5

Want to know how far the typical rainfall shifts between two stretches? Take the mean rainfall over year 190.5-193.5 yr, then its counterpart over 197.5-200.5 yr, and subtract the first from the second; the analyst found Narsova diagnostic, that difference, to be 0.19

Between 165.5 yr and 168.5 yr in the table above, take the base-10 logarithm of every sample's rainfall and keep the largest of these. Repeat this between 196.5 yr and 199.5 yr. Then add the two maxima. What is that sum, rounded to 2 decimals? 1.21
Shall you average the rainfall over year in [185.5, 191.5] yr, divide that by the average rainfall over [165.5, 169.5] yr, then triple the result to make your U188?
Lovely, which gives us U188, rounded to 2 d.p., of 2.95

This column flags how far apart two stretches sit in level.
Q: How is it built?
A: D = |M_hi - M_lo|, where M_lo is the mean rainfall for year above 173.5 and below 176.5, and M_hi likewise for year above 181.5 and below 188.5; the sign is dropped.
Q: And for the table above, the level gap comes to 0.08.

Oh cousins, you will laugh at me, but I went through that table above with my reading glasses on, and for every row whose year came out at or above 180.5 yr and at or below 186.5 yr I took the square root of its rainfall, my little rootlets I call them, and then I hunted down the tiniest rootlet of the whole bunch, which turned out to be 1.91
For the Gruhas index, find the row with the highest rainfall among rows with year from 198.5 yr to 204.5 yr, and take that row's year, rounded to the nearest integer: 201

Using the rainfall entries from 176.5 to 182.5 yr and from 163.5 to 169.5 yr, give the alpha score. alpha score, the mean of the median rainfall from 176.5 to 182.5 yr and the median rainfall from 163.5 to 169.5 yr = 3.74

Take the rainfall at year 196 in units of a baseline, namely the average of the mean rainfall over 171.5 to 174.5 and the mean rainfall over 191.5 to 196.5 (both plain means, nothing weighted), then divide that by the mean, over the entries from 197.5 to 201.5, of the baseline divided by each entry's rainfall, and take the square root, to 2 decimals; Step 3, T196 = 1.01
